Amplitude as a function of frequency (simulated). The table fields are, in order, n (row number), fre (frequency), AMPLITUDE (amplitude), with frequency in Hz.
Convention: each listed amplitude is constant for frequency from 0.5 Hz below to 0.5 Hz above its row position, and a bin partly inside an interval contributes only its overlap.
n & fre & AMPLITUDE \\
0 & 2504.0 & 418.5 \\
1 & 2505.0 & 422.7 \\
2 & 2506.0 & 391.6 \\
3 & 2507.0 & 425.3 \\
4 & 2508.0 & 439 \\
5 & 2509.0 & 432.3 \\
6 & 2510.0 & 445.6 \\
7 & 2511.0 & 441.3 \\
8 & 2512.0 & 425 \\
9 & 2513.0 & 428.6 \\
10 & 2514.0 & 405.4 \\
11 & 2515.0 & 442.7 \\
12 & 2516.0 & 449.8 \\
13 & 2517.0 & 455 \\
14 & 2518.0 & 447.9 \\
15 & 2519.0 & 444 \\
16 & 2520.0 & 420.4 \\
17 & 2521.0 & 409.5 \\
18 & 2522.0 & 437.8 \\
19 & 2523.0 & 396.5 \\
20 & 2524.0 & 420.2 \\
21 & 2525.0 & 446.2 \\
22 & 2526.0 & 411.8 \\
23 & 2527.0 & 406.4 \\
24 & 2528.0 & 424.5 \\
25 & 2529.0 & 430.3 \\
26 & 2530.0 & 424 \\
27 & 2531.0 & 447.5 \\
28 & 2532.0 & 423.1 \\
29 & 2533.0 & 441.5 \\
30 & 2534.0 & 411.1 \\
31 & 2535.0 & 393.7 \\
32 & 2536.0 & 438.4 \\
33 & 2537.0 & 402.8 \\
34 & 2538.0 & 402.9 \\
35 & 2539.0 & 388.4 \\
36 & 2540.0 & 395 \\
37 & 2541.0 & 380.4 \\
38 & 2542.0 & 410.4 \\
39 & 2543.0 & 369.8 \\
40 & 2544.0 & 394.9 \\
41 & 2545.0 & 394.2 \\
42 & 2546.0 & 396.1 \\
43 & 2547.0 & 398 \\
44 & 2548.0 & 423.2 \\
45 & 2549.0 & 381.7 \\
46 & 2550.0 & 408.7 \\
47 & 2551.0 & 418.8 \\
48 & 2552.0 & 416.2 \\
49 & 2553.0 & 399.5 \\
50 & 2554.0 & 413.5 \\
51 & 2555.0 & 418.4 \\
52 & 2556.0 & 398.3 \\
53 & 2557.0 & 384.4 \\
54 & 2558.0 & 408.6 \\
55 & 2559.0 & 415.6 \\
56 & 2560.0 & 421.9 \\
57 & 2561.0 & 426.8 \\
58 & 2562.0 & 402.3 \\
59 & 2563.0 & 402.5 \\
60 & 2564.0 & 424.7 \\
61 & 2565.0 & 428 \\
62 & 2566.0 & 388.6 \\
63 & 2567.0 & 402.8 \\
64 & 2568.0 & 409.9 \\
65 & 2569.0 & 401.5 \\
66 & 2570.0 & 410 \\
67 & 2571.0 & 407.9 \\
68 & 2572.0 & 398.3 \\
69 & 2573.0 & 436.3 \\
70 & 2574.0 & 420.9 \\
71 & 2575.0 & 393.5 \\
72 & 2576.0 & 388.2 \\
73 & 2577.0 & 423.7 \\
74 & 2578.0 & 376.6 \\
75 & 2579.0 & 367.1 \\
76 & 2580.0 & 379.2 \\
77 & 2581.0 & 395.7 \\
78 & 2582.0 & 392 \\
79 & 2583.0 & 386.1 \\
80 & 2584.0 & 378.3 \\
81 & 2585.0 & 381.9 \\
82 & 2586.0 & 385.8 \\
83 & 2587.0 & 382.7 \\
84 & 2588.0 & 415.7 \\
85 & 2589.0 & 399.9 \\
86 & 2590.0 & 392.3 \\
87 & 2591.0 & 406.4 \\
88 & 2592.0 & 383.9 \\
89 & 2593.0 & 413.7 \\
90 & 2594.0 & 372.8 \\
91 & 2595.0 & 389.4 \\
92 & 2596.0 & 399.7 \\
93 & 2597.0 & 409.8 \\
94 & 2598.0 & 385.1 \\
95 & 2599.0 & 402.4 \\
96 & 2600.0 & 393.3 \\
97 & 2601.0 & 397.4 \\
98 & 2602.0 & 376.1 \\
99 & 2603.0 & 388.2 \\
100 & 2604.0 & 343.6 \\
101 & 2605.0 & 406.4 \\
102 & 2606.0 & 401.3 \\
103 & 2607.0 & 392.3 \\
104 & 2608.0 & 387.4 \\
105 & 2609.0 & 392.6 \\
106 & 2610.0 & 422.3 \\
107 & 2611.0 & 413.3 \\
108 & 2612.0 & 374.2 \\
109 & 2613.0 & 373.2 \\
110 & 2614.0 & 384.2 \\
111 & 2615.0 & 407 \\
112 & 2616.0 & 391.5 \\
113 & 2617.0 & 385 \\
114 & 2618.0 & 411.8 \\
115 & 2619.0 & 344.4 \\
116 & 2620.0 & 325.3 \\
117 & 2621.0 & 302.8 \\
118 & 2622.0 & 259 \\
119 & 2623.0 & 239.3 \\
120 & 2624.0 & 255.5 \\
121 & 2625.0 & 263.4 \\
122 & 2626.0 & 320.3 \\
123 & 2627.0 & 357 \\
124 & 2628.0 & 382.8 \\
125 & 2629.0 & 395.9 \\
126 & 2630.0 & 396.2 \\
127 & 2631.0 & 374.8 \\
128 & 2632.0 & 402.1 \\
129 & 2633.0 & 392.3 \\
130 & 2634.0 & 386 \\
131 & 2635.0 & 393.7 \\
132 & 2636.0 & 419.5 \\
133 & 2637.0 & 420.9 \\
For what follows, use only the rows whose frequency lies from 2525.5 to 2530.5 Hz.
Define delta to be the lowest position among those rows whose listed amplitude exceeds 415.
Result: 2528.0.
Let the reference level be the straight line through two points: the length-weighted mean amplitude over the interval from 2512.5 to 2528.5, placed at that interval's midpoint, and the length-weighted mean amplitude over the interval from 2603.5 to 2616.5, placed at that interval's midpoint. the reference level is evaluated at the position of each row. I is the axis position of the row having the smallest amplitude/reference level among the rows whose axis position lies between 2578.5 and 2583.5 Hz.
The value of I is 2579.0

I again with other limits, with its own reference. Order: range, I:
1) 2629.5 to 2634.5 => 2631.0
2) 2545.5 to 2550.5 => 2549.0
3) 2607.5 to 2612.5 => 2612.0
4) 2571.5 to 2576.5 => 2576.0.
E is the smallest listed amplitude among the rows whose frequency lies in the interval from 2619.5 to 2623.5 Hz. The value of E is 239.3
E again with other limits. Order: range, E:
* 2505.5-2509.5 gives 391.6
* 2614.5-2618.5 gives 385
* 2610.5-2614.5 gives 373.2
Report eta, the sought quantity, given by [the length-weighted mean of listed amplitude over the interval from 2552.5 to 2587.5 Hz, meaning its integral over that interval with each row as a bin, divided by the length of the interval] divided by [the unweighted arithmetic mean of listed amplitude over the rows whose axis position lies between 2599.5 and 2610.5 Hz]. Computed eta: 1.03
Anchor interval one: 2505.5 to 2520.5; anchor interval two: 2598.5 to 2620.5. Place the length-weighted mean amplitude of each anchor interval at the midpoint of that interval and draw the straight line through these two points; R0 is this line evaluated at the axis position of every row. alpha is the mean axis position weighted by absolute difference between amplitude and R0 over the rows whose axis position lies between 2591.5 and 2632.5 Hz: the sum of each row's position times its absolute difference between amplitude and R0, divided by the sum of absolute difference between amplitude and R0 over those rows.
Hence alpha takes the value 2618.2 Hz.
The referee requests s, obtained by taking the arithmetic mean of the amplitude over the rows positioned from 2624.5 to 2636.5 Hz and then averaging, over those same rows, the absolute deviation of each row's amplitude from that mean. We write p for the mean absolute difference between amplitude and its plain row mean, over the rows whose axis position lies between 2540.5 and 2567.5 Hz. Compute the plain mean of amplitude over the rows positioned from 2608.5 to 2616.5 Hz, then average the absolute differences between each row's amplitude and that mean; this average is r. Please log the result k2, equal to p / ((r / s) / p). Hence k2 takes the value 339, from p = 12.8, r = 15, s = 30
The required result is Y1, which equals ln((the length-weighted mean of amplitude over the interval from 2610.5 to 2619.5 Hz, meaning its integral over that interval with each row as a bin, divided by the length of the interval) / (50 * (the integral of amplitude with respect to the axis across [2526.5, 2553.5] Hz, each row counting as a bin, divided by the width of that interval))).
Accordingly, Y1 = -3.96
